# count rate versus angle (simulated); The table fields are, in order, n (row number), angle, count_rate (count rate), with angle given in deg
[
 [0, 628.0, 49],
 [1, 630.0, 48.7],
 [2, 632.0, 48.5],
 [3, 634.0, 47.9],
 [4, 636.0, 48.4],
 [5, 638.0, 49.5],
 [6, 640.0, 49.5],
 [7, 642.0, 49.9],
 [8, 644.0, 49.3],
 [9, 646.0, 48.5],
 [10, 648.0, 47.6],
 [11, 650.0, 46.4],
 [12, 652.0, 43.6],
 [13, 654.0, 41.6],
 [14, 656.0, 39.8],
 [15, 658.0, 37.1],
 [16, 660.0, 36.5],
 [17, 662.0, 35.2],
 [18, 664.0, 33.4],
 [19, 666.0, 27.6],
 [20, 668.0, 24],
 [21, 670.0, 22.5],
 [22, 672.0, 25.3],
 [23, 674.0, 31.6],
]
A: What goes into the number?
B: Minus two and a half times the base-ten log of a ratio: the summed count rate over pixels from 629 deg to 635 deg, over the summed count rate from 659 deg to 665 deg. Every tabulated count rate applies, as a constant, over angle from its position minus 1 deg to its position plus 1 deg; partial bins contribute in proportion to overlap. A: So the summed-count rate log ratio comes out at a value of -0.35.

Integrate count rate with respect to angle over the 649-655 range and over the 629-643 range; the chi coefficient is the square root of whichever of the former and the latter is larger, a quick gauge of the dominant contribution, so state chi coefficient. 26.2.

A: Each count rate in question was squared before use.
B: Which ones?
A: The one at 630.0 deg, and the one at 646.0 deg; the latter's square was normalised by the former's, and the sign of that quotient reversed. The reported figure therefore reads -0.99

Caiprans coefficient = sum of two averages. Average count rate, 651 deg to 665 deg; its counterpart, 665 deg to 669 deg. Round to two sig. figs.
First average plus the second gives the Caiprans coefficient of 64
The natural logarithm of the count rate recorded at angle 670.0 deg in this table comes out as 3.1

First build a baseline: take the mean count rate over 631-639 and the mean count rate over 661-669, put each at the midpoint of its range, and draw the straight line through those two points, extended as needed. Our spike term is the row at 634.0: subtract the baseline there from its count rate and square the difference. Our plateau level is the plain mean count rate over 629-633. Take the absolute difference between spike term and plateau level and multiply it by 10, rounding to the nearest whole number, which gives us 469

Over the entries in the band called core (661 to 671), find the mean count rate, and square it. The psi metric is 815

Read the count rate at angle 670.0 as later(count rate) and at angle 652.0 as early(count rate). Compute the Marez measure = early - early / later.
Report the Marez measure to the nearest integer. 42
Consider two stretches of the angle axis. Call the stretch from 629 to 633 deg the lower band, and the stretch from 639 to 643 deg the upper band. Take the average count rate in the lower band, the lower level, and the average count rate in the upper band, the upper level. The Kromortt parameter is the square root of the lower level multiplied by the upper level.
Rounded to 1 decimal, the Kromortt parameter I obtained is 49.1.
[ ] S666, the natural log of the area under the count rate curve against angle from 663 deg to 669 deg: 5.1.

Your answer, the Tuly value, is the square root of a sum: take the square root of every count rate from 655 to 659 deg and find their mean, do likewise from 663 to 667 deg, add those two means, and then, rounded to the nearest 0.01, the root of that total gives 3.42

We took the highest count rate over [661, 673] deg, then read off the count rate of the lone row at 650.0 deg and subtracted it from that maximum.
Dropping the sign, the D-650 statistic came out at 11.2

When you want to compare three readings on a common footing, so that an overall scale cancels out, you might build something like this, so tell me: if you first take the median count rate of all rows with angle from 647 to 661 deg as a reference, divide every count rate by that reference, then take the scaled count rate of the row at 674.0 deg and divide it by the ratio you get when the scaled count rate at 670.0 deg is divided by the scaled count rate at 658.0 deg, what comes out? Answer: 1.25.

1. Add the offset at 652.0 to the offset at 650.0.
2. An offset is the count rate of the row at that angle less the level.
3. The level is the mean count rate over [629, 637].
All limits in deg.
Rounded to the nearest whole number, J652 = -7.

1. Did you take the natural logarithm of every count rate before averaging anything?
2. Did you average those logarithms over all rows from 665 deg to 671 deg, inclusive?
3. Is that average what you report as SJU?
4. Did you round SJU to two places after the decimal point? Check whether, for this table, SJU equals 3.20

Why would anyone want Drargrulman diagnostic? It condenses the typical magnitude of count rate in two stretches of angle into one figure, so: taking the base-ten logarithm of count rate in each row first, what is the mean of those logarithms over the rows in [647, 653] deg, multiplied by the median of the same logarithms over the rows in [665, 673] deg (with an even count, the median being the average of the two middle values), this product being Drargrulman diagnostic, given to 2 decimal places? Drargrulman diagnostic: 2.31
